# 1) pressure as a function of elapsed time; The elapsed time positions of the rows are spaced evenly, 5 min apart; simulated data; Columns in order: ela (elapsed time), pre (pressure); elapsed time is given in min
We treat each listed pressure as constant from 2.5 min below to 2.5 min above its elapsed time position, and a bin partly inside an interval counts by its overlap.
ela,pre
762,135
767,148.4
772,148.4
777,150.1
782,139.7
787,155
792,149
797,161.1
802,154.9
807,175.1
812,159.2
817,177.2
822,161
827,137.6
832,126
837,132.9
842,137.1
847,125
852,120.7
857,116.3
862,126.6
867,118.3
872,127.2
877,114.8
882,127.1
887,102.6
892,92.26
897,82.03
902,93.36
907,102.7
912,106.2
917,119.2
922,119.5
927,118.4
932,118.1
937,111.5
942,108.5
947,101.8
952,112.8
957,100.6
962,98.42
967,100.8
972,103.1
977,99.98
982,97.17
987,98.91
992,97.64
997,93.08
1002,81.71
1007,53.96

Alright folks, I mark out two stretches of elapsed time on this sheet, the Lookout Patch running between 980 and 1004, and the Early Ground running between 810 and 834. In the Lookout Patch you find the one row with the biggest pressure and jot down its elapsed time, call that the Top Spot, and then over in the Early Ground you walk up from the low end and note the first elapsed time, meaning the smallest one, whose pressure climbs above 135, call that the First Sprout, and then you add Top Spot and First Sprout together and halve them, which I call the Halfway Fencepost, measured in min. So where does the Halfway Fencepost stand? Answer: 899.5 min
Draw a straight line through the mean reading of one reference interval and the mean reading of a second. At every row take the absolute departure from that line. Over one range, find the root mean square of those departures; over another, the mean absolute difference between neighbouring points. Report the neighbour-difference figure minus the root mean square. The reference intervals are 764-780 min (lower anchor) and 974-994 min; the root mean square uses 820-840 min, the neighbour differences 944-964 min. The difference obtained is -11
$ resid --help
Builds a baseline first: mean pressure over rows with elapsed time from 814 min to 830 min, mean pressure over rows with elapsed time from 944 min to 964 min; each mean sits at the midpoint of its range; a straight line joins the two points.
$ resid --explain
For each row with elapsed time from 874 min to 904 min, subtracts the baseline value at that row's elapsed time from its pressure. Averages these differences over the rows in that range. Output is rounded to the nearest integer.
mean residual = -28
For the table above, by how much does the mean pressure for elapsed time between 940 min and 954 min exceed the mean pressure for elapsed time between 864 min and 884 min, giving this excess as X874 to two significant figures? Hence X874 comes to -14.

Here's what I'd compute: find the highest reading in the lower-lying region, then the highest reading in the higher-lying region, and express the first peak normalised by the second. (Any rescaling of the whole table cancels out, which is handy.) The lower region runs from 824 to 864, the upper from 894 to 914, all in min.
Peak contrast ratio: 1.30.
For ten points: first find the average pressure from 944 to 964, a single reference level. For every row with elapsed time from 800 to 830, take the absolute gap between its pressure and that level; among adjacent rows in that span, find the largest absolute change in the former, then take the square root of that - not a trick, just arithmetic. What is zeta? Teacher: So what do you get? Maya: 5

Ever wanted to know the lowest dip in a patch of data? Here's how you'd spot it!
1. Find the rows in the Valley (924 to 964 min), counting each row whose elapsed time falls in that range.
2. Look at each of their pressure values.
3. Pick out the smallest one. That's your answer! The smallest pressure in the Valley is 98.42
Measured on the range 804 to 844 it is 126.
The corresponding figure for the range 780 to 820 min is 139.7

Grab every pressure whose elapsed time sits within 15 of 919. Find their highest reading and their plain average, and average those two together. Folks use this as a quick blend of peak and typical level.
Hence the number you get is 117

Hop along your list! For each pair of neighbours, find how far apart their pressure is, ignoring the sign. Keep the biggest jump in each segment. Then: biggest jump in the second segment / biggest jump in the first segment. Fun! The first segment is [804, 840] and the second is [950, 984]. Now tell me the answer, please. 0.52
